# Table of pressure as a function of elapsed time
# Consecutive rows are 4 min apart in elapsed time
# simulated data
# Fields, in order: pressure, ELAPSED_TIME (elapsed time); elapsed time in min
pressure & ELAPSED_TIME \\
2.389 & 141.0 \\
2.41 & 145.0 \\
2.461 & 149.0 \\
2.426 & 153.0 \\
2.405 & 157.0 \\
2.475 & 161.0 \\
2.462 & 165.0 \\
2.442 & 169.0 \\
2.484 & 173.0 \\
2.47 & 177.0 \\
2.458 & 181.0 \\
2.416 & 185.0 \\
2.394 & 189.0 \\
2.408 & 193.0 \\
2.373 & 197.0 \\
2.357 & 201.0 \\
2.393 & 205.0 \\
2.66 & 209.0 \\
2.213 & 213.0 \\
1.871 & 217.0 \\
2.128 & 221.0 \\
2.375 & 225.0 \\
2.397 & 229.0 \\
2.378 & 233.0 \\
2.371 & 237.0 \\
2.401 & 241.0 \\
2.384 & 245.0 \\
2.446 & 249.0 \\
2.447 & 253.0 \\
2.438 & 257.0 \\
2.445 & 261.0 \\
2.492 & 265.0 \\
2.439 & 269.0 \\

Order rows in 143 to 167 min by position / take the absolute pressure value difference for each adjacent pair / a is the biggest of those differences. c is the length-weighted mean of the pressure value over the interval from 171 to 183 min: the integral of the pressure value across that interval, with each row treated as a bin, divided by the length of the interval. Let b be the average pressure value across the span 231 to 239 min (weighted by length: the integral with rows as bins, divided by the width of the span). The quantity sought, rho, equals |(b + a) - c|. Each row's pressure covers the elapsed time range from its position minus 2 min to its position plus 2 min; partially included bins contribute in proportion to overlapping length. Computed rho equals 0.03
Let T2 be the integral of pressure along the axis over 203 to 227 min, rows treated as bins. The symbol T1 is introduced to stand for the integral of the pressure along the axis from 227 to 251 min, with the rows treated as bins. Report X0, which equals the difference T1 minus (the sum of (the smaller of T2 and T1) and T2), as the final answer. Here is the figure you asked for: -51.6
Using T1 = 57.5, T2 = 54.6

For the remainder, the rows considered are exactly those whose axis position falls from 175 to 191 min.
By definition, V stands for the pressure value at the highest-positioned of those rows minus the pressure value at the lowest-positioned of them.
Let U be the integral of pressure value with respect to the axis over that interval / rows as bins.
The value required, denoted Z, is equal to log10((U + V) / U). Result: -0.0008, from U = 39.0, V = -0.08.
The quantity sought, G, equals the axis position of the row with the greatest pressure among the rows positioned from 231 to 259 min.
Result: 253.0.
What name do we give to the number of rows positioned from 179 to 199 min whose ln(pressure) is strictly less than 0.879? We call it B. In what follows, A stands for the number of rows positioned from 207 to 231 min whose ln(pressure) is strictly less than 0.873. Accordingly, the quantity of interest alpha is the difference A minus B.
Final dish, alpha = 1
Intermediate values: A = 4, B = 3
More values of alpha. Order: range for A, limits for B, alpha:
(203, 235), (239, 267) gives 4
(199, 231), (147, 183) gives 5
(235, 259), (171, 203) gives -2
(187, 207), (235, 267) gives 1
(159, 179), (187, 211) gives -5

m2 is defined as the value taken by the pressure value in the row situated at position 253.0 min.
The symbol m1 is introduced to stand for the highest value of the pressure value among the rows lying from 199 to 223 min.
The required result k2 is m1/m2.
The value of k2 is 1.09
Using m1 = 2.66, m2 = 2.447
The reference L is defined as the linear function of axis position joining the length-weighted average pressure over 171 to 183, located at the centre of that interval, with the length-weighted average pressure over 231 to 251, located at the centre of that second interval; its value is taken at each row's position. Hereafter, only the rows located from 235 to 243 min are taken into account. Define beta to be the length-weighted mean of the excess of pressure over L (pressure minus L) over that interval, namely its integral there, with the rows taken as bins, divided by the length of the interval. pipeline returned -0.01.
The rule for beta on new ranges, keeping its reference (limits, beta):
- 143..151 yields -0.07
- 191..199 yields -0.06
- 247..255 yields 0.06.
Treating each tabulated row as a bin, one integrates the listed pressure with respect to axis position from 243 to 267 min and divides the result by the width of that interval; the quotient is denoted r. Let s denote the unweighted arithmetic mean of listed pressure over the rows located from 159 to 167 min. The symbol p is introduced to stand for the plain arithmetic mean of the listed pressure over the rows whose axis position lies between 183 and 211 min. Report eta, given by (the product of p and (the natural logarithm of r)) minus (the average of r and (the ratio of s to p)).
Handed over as 0.439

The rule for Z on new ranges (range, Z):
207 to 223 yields -0.0066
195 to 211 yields 0.0032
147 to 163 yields 0.0002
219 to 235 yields 0.0029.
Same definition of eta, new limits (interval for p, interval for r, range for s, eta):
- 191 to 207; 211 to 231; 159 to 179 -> 0.259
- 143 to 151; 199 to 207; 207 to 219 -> 0.458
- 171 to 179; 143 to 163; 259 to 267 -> 0.489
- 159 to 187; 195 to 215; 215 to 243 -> 0.489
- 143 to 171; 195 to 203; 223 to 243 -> 0.429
